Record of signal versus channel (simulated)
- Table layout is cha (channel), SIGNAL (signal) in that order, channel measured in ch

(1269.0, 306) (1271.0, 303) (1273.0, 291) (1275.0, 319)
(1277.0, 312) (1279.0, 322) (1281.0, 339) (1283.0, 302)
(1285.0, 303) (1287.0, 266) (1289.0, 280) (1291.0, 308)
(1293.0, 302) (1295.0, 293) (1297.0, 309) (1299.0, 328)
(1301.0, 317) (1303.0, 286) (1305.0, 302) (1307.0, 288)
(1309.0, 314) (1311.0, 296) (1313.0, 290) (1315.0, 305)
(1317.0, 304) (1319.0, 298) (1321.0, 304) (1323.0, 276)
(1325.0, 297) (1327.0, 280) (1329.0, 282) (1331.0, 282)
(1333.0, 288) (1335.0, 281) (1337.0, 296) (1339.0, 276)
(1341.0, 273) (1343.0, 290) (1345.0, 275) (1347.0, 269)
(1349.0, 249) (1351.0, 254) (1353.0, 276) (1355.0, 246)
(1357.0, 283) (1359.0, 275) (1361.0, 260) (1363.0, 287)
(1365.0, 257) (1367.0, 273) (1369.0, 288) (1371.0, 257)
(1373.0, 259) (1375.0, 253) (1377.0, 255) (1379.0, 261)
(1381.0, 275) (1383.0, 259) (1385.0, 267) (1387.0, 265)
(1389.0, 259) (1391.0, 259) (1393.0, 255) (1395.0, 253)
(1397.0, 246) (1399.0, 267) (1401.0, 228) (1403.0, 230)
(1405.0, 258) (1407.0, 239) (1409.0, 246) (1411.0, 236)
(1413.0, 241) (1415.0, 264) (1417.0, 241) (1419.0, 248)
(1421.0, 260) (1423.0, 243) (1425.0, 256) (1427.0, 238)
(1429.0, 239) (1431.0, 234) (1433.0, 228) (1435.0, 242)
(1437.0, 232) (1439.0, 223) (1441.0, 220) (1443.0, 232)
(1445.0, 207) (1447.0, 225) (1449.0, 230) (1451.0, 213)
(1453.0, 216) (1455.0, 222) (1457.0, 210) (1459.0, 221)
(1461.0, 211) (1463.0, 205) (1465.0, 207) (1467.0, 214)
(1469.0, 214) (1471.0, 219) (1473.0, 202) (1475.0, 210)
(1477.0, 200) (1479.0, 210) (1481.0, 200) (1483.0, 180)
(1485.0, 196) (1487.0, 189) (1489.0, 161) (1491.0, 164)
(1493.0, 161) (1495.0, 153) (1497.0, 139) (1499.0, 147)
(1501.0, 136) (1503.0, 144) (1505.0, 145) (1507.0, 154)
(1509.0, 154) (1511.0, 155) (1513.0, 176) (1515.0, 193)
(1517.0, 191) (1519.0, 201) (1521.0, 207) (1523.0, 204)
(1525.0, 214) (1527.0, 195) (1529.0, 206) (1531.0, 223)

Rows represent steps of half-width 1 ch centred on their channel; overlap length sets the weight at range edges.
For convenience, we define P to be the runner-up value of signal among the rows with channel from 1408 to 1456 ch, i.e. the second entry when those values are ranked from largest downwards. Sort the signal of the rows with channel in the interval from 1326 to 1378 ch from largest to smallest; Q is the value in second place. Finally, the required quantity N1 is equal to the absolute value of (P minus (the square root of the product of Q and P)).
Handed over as 15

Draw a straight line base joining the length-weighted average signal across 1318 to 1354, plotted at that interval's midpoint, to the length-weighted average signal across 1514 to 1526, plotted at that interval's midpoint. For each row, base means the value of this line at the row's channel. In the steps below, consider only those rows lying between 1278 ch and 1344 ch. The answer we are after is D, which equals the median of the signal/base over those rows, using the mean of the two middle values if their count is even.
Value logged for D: 1.02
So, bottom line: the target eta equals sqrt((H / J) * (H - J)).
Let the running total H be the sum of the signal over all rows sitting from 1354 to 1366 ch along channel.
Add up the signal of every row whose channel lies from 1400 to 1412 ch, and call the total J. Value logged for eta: 14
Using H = 1608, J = 1437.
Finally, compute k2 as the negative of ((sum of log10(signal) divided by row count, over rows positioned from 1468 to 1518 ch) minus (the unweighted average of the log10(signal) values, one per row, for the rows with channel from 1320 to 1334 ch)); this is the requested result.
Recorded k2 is 0.22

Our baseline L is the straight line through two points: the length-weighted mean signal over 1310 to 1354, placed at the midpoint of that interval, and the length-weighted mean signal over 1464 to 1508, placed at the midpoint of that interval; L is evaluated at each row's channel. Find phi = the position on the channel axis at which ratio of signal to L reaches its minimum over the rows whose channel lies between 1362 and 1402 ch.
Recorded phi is 1401.0 ch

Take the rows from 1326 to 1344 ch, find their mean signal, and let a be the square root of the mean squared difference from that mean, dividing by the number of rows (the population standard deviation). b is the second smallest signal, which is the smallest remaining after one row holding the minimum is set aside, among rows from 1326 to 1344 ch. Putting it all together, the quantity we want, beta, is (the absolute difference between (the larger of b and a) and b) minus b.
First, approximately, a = 7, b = 276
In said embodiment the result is -276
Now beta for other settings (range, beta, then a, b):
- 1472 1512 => -139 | 25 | 139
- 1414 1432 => -238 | 10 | 238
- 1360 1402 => -246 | 13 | 246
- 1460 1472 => -207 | 5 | 207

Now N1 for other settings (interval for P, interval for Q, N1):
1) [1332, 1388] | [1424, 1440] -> 25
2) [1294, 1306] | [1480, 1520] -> 65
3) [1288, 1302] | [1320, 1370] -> 10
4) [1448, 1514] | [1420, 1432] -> 16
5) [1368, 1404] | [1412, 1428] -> 8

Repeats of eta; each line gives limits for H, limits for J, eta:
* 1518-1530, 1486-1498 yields 18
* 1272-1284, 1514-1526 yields 32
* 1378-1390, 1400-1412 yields 13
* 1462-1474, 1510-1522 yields 12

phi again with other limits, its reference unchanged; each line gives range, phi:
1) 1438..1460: 1445.0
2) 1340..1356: 1349.0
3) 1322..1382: 1349.0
